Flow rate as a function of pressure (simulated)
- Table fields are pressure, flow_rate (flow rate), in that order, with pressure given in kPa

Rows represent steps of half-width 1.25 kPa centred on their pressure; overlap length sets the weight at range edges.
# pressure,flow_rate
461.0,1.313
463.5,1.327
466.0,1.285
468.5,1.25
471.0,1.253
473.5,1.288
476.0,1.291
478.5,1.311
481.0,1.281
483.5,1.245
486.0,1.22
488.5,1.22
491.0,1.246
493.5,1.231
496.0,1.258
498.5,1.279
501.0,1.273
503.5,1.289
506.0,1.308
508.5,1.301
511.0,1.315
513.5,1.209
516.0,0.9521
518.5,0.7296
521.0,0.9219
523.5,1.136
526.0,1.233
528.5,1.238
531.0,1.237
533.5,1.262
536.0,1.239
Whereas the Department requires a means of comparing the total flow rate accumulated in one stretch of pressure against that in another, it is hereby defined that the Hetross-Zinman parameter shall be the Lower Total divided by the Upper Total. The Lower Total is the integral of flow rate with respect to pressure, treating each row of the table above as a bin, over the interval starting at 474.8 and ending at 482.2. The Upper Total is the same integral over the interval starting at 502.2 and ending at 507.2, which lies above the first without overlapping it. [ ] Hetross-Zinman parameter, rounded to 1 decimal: 1.5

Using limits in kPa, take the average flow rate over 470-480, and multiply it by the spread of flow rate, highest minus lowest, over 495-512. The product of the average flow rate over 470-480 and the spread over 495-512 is 0.1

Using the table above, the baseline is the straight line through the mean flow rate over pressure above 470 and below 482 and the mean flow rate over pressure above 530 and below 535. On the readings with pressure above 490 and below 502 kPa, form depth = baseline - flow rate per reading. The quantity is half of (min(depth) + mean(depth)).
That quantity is 0.00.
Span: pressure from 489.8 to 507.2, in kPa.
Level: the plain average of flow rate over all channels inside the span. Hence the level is 1.27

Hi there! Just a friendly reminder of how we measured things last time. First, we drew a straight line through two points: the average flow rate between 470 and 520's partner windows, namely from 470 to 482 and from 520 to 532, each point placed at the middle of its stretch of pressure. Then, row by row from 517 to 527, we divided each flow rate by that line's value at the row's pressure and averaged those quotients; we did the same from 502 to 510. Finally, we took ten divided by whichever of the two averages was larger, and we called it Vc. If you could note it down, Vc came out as 9.3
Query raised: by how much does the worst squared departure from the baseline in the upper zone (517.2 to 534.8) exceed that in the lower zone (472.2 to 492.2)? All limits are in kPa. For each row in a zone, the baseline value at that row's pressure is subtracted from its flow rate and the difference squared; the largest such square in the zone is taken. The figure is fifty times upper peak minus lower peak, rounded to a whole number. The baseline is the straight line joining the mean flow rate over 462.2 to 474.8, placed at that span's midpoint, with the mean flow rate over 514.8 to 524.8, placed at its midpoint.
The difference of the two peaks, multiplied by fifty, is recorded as 8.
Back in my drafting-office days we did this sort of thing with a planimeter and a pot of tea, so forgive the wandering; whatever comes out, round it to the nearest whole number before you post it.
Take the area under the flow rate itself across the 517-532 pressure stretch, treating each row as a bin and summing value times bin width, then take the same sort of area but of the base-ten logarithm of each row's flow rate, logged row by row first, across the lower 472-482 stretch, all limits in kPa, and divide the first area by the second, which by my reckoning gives 15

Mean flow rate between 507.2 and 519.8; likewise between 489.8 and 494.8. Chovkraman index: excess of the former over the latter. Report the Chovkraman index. -0.14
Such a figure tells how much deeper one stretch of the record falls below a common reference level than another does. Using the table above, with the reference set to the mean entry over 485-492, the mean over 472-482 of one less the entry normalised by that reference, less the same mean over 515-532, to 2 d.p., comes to -0.19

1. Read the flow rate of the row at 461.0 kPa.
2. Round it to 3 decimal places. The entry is 1.313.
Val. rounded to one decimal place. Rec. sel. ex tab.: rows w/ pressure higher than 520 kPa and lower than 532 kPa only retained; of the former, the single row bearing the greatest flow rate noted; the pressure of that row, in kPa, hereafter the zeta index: 528.5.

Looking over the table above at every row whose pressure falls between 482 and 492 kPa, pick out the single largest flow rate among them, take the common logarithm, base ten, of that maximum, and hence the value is 0.096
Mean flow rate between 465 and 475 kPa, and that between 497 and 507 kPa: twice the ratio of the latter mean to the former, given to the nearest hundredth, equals 2.03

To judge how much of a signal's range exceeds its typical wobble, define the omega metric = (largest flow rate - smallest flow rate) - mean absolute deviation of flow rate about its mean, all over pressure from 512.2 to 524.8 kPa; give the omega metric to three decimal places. 0.333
